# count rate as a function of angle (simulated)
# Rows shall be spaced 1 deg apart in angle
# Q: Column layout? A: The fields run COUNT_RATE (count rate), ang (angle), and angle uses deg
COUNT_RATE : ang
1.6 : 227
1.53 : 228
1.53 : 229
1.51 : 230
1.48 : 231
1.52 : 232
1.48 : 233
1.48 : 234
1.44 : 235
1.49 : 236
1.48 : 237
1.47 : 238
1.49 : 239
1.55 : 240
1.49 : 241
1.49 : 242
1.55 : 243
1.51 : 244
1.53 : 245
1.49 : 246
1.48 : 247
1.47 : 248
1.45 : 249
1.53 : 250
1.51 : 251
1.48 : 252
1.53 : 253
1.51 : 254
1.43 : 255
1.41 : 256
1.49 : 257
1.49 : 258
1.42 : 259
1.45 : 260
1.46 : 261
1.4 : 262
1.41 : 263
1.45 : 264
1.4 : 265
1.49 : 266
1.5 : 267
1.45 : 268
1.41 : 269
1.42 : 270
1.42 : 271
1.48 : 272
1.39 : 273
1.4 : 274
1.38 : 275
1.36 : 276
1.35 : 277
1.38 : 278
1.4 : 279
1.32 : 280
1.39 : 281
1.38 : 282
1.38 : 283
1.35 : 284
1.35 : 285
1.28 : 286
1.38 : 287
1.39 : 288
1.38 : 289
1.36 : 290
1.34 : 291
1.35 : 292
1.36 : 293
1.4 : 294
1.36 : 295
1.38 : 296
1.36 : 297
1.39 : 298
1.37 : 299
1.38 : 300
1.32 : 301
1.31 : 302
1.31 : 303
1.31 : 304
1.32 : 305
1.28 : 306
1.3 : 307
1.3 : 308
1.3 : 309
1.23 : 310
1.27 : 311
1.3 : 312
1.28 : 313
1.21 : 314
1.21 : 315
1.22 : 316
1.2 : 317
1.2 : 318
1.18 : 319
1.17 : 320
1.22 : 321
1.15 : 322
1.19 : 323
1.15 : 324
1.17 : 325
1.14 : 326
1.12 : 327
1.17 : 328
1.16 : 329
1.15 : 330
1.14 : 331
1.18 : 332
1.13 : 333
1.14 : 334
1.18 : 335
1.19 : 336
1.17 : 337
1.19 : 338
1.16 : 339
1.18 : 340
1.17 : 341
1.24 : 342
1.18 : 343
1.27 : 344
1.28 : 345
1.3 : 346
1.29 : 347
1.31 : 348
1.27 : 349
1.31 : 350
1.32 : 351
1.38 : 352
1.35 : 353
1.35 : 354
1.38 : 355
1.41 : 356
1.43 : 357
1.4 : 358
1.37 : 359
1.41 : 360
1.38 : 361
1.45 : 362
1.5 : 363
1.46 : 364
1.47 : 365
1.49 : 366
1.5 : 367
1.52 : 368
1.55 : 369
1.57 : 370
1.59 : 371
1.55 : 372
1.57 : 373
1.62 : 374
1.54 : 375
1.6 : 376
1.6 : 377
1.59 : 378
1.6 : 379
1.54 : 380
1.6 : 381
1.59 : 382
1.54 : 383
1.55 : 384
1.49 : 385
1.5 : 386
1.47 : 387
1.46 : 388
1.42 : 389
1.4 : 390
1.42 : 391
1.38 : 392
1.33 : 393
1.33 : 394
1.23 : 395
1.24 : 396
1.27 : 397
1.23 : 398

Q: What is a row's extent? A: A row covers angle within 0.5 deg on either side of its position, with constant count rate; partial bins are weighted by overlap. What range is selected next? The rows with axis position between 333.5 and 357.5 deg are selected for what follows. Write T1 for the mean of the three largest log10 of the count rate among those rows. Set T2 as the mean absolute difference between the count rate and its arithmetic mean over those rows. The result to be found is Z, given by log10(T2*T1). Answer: -1.96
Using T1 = 0.148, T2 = 0.074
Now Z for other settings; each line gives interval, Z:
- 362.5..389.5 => -2.02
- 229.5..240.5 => -2.43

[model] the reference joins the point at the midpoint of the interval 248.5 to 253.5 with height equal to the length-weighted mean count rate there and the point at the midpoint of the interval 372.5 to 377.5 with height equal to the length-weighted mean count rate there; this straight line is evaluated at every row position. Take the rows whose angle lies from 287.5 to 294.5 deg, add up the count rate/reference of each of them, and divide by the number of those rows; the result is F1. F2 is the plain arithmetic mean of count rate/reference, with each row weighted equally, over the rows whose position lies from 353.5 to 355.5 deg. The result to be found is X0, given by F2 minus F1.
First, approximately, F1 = 0.90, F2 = 0.868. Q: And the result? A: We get -0.03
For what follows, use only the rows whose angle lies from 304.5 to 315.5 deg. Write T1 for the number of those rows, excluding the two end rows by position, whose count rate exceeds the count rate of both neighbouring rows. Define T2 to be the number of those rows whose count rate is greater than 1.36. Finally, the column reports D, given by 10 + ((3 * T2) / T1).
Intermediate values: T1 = 1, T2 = 0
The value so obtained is 10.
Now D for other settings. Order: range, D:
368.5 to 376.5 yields 22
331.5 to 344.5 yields 10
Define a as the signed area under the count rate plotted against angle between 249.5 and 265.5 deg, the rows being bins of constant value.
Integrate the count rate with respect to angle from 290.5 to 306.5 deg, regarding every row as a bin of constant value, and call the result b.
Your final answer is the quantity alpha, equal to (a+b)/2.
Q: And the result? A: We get 22.5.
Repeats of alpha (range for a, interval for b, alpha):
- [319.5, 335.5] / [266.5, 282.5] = 20.5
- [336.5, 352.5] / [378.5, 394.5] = 21.8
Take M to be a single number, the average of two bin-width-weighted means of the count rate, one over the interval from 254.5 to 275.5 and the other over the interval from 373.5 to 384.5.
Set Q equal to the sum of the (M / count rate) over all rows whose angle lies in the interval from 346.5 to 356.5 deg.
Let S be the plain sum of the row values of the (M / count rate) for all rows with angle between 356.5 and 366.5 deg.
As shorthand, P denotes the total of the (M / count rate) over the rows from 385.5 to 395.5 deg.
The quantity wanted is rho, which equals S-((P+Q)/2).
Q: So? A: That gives -0.6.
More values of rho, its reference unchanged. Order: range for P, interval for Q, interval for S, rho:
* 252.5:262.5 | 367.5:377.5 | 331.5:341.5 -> 2.9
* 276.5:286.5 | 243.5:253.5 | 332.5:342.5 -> 2.2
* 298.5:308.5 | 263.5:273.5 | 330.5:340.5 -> 2.0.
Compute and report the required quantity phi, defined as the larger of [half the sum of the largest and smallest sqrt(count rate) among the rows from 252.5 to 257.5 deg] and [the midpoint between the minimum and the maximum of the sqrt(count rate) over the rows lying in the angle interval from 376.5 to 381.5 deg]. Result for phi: 1.25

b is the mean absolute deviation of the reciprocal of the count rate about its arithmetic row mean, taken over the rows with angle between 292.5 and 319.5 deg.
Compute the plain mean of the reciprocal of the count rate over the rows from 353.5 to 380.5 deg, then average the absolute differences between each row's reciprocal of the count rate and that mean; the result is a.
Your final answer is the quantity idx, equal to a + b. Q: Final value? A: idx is 0.064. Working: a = 0.033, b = 0.032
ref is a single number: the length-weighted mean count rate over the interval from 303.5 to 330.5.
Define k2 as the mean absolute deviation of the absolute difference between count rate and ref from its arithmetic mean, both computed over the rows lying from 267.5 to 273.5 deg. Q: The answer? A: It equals 0.024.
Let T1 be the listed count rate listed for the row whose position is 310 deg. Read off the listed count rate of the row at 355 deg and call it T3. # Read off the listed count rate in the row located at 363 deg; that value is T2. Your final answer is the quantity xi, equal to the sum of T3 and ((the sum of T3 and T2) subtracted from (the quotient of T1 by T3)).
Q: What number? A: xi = -0.61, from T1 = 1.23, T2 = 1.5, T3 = 1.38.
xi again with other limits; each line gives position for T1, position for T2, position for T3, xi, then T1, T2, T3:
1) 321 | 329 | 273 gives -0.28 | 1.22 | 1.16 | 1.39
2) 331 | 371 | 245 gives -0.84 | 1.14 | 1.59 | 1.53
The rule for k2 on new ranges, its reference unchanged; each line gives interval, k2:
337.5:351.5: 0.020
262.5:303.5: 0.034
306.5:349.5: 0.022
